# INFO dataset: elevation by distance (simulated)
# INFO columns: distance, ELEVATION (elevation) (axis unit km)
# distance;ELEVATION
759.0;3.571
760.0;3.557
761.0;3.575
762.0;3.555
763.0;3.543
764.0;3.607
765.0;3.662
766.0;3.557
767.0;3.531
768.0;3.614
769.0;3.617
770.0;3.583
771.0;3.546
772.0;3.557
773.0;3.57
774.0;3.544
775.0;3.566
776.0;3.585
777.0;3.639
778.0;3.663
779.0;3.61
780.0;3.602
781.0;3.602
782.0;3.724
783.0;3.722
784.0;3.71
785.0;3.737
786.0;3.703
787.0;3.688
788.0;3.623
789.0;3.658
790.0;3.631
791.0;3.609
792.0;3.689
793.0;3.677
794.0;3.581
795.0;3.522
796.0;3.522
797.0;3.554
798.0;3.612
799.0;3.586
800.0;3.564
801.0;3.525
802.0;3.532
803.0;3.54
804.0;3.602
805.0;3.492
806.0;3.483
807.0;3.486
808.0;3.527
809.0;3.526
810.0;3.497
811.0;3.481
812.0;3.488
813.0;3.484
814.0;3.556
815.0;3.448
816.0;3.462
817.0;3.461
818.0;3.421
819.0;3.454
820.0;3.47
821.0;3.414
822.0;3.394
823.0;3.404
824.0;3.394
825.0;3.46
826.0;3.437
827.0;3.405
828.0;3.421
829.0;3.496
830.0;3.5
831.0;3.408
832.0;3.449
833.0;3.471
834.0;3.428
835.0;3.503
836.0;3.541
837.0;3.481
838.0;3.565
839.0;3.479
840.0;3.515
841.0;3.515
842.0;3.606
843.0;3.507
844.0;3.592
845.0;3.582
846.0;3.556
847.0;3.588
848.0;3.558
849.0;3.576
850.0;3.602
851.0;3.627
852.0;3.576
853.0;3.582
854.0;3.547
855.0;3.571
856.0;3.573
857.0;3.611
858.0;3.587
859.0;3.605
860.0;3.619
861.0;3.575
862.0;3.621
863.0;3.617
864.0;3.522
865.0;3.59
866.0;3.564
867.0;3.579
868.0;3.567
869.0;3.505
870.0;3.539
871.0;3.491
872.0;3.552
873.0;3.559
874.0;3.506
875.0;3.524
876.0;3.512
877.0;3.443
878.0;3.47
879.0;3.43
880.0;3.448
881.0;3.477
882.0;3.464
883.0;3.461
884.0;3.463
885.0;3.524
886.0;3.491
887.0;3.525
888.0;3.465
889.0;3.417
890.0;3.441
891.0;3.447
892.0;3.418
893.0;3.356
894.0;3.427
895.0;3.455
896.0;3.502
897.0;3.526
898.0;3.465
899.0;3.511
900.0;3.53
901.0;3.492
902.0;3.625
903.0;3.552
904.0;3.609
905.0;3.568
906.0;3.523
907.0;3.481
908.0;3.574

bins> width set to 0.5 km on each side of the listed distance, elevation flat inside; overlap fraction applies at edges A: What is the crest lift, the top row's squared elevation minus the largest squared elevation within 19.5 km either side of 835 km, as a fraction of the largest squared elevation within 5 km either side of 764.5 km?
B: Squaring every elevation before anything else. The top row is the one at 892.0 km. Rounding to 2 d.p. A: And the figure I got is -0.11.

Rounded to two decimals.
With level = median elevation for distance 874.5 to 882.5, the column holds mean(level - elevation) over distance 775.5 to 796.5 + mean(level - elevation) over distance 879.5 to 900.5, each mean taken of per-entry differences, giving -0.18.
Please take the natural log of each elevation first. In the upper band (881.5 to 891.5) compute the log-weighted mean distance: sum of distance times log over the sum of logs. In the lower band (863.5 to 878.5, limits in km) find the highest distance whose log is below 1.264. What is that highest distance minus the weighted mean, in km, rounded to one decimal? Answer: -8.5 km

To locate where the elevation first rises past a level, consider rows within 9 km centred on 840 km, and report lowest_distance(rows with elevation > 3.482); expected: 836.0 km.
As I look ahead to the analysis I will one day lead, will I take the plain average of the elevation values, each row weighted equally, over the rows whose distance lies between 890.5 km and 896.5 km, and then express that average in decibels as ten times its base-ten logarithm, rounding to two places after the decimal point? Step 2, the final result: 5.36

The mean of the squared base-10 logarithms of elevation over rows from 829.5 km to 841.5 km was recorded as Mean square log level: 0.294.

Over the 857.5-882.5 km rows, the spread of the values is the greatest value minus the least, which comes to 0.191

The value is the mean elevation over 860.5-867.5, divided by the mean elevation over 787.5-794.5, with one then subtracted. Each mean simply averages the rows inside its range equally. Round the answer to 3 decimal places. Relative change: -0.016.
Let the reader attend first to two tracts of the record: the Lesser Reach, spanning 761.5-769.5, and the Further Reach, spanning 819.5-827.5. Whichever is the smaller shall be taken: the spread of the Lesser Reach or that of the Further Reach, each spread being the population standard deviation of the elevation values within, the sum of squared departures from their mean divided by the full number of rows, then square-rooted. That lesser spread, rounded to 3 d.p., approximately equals 0.028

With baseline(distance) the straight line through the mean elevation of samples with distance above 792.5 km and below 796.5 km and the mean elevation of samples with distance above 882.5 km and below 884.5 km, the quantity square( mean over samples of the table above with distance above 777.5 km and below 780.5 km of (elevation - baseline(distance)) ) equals 0.0009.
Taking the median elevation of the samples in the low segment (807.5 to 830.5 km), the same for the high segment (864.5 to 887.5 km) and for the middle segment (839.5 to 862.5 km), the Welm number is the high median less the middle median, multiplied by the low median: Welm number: -0.26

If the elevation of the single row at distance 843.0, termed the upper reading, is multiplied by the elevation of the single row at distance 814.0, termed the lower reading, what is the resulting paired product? 12.47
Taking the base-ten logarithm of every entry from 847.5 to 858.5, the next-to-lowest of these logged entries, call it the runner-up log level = 0.551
